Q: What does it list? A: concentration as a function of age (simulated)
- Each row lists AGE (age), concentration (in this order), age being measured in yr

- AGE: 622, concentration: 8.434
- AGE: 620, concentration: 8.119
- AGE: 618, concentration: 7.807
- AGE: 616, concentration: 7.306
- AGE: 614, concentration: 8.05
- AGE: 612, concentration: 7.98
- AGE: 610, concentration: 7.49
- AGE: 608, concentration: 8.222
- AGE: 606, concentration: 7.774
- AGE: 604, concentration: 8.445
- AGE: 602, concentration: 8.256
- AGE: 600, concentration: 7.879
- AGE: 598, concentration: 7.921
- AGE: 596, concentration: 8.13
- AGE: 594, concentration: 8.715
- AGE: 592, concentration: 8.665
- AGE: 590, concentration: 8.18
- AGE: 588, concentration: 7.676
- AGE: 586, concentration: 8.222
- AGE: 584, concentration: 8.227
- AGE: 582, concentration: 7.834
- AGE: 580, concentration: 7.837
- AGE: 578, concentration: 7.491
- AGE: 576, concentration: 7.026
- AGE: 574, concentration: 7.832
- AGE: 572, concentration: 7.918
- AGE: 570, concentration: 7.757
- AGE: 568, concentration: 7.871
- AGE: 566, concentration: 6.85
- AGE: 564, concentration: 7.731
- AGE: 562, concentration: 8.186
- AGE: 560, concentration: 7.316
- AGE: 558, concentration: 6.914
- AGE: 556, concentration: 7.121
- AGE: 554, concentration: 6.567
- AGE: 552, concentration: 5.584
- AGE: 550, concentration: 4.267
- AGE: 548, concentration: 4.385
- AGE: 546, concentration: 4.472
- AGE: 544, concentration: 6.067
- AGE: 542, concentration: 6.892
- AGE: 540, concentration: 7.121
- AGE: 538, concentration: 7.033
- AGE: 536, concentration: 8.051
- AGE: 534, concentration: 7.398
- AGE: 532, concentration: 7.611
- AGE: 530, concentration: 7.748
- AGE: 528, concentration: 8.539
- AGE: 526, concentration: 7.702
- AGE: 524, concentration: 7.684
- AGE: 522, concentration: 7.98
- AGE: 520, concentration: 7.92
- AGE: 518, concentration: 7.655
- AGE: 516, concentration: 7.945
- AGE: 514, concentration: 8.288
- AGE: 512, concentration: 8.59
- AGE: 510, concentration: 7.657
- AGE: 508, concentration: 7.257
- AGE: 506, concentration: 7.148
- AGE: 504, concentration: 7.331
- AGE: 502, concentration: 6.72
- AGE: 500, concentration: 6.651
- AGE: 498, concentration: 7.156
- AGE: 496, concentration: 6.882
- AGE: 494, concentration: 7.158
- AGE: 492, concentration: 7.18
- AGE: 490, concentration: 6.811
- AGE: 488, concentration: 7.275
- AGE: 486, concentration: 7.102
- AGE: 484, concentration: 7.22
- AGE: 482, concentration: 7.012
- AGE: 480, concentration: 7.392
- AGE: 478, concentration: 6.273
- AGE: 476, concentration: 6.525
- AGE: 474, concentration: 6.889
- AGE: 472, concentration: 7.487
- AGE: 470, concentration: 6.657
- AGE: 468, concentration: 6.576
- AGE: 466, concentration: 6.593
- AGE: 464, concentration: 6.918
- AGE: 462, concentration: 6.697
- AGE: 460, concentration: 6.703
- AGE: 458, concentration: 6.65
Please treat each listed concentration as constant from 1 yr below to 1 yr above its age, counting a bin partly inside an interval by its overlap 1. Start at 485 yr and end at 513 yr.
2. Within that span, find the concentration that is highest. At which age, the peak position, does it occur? 512 yr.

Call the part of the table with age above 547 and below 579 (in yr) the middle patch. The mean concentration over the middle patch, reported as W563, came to 6.93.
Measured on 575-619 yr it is 7.96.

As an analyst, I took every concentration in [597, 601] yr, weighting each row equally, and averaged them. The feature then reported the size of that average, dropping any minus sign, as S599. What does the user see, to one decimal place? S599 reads 7.9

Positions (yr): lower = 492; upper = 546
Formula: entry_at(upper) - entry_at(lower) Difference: -2.7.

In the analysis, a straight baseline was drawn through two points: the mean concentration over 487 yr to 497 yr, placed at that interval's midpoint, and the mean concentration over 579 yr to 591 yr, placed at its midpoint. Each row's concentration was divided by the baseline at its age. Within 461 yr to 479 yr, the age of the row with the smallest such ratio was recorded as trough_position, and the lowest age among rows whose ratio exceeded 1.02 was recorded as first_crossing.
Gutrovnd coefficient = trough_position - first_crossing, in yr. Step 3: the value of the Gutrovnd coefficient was 14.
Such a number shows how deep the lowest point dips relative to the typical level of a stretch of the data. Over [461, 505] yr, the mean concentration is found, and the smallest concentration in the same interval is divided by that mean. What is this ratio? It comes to 0.905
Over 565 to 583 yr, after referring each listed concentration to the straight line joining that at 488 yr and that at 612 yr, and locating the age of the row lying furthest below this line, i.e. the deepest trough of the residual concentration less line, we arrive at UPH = 566 yr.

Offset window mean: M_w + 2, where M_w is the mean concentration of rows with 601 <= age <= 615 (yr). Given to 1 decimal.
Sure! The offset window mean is 10.0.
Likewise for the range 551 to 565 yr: 9.1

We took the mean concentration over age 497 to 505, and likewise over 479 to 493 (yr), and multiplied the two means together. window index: 50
